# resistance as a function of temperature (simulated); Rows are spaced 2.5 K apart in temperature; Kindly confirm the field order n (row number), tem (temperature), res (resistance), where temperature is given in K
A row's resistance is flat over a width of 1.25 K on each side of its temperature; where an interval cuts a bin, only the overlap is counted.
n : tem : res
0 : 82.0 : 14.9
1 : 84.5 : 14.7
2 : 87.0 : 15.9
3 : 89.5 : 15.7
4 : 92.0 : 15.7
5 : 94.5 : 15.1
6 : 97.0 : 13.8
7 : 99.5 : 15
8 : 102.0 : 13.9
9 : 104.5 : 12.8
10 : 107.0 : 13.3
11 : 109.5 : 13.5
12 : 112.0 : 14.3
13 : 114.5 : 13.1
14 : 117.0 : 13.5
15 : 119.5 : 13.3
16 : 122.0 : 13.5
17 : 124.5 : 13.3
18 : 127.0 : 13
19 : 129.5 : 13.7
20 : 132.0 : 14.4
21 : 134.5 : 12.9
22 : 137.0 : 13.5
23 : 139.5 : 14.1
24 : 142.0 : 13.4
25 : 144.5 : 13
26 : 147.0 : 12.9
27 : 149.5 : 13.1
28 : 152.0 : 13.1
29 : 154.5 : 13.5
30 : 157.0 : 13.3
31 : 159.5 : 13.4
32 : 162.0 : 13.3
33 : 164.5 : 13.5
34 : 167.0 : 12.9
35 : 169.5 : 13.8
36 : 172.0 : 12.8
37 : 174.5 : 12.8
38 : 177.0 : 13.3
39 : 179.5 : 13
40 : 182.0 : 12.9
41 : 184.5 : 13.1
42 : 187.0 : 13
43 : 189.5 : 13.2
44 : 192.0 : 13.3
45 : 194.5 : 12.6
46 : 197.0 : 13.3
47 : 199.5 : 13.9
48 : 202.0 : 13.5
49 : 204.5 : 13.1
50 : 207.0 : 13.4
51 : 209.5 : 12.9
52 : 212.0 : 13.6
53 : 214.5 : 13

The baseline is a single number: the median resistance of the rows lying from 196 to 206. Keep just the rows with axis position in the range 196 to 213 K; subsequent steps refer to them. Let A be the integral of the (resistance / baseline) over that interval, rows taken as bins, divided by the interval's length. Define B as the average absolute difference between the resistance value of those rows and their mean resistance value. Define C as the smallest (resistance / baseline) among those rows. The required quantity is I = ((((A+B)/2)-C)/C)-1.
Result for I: -1.35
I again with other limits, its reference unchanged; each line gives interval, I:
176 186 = -1.43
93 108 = -1.08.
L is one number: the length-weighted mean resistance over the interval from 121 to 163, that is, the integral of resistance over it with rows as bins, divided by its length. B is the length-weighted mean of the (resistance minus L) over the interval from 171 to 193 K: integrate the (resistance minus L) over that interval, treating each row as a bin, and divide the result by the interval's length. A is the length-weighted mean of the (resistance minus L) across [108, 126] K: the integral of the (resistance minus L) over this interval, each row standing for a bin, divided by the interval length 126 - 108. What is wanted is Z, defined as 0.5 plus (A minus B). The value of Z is 0.9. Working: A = 0.11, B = -0.33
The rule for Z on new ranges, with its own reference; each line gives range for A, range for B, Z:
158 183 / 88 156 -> -0.1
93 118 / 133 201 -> 1.1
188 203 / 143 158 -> 0.6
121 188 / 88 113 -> -0.5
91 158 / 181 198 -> 1.1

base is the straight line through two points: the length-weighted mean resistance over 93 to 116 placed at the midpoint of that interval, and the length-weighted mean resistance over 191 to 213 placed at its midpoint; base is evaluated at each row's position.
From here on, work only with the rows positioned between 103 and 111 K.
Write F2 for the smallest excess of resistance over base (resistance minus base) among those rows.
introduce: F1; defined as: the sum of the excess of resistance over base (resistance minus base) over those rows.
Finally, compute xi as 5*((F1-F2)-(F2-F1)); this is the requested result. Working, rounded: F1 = -2.0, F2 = -1.1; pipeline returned -9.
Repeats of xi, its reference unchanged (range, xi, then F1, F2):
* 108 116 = 1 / -0.6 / -0.7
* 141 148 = -9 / -1.6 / -0.7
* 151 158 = -3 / -0.8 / -0.5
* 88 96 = 35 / 4.6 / 1.2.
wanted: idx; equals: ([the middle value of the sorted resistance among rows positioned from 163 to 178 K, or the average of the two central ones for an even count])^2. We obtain 172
